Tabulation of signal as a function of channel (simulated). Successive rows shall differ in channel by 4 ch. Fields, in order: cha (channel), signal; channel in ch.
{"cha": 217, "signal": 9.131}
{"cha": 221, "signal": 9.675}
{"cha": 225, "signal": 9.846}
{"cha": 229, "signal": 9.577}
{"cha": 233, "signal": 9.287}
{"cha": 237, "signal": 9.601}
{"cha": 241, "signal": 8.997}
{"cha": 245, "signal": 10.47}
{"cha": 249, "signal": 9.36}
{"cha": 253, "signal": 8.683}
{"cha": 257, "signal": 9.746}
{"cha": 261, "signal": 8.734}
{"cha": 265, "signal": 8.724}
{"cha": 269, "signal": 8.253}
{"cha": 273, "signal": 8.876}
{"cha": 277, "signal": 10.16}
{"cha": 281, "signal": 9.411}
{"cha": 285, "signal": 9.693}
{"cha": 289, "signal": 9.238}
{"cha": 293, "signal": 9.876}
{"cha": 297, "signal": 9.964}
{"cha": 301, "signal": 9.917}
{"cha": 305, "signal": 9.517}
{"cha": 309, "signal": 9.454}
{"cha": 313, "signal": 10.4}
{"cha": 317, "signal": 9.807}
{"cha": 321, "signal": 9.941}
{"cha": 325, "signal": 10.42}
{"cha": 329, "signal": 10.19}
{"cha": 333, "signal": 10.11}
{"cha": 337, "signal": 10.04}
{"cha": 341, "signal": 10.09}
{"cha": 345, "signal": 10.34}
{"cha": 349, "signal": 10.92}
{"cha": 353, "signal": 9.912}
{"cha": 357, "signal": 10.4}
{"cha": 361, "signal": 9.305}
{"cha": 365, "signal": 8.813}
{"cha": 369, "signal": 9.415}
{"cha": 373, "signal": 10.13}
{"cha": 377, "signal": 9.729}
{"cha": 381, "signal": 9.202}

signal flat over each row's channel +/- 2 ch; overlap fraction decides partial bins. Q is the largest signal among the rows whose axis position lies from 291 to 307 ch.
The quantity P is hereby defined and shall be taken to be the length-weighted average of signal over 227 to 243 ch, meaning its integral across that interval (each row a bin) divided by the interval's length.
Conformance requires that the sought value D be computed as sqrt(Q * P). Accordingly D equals 9.7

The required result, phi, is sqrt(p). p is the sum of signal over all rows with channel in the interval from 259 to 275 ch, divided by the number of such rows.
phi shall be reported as 2.94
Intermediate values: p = 8.6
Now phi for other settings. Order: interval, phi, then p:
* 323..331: 3.21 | 10.3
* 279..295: 3.09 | 9.6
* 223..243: 3.08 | 9.5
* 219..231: 3.11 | 9.7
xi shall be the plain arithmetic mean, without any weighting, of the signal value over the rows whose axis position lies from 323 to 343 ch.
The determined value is 10.2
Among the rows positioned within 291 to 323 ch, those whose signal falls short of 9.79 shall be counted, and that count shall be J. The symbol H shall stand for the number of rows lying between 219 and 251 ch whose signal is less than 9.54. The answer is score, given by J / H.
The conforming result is 0.7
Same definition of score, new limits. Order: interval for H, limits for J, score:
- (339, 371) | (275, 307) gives 1.3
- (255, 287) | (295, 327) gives 0.4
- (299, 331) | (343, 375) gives 1.5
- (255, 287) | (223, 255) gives 1.2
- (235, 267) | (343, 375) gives 0.6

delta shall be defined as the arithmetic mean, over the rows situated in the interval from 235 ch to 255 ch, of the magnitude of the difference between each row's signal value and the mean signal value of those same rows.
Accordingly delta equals 0.49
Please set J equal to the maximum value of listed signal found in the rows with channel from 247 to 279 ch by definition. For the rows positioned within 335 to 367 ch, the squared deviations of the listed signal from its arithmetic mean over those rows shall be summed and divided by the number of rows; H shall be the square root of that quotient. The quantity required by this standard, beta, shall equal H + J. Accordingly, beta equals 10.78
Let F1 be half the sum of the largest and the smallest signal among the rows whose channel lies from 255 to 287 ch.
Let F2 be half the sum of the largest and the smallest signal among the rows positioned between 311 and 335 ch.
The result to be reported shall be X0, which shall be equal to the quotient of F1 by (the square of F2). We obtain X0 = 0.090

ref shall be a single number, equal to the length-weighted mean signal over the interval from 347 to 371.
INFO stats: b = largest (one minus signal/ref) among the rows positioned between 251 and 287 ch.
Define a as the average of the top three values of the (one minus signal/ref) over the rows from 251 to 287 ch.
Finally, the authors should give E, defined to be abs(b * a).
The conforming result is 0.020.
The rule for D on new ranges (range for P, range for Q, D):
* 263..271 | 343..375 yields 9.6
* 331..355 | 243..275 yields 10.4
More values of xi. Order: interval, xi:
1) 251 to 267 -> 9.0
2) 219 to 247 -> 9.6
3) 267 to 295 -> 9.4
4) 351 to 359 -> 10.2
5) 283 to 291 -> 9.5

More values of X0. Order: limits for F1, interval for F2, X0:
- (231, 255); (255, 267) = 0.112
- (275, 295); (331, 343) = 0.096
